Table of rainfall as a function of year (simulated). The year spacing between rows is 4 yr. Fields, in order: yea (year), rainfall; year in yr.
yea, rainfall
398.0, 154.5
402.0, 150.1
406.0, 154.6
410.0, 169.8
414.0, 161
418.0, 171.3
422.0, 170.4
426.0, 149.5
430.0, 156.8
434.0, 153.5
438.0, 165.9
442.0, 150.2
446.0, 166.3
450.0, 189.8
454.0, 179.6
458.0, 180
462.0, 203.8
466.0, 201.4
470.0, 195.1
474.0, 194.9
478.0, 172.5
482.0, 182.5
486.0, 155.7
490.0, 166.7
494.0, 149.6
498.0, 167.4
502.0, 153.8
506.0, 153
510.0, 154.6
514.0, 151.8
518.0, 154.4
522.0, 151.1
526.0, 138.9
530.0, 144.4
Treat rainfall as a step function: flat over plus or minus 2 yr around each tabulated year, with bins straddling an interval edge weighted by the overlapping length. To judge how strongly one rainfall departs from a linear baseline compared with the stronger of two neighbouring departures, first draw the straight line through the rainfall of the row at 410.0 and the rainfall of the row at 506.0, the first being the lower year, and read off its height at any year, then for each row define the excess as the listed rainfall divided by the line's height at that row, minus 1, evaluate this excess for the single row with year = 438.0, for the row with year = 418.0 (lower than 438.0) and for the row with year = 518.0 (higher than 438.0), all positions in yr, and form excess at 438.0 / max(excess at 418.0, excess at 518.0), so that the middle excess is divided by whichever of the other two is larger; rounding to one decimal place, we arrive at 0.3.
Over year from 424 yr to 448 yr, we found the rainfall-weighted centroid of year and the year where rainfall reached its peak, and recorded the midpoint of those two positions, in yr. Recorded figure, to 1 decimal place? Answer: 441.1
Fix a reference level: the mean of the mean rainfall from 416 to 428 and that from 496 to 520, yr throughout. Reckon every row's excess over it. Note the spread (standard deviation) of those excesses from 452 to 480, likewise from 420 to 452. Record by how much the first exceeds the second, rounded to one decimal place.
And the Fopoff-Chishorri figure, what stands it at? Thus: -1.3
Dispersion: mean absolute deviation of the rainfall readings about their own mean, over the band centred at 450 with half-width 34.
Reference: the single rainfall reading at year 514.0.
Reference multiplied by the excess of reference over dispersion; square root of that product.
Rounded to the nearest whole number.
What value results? 144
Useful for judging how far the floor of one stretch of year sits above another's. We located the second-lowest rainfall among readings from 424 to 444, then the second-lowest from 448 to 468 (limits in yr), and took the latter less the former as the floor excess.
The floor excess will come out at 30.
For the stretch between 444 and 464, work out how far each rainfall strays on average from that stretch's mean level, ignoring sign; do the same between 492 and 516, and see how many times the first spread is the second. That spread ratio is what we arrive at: 2.5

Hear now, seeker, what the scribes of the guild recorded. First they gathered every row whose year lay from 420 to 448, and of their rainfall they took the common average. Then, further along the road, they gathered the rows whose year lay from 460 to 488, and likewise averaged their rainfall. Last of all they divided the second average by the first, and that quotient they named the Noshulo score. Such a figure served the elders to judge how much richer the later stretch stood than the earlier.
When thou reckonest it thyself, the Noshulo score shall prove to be 1.17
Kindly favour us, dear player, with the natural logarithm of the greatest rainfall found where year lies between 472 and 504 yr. 5.27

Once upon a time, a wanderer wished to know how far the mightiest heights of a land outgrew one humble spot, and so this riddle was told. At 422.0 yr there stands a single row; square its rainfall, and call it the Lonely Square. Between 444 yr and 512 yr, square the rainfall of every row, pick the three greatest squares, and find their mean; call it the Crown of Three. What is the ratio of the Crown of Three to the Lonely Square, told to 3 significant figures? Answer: 1.38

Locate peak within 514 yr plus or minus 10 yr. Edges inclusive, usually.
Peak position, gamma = 510.0 yr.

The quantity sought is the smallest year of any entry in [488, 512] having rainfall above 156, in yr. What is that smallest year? 490.0 yr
